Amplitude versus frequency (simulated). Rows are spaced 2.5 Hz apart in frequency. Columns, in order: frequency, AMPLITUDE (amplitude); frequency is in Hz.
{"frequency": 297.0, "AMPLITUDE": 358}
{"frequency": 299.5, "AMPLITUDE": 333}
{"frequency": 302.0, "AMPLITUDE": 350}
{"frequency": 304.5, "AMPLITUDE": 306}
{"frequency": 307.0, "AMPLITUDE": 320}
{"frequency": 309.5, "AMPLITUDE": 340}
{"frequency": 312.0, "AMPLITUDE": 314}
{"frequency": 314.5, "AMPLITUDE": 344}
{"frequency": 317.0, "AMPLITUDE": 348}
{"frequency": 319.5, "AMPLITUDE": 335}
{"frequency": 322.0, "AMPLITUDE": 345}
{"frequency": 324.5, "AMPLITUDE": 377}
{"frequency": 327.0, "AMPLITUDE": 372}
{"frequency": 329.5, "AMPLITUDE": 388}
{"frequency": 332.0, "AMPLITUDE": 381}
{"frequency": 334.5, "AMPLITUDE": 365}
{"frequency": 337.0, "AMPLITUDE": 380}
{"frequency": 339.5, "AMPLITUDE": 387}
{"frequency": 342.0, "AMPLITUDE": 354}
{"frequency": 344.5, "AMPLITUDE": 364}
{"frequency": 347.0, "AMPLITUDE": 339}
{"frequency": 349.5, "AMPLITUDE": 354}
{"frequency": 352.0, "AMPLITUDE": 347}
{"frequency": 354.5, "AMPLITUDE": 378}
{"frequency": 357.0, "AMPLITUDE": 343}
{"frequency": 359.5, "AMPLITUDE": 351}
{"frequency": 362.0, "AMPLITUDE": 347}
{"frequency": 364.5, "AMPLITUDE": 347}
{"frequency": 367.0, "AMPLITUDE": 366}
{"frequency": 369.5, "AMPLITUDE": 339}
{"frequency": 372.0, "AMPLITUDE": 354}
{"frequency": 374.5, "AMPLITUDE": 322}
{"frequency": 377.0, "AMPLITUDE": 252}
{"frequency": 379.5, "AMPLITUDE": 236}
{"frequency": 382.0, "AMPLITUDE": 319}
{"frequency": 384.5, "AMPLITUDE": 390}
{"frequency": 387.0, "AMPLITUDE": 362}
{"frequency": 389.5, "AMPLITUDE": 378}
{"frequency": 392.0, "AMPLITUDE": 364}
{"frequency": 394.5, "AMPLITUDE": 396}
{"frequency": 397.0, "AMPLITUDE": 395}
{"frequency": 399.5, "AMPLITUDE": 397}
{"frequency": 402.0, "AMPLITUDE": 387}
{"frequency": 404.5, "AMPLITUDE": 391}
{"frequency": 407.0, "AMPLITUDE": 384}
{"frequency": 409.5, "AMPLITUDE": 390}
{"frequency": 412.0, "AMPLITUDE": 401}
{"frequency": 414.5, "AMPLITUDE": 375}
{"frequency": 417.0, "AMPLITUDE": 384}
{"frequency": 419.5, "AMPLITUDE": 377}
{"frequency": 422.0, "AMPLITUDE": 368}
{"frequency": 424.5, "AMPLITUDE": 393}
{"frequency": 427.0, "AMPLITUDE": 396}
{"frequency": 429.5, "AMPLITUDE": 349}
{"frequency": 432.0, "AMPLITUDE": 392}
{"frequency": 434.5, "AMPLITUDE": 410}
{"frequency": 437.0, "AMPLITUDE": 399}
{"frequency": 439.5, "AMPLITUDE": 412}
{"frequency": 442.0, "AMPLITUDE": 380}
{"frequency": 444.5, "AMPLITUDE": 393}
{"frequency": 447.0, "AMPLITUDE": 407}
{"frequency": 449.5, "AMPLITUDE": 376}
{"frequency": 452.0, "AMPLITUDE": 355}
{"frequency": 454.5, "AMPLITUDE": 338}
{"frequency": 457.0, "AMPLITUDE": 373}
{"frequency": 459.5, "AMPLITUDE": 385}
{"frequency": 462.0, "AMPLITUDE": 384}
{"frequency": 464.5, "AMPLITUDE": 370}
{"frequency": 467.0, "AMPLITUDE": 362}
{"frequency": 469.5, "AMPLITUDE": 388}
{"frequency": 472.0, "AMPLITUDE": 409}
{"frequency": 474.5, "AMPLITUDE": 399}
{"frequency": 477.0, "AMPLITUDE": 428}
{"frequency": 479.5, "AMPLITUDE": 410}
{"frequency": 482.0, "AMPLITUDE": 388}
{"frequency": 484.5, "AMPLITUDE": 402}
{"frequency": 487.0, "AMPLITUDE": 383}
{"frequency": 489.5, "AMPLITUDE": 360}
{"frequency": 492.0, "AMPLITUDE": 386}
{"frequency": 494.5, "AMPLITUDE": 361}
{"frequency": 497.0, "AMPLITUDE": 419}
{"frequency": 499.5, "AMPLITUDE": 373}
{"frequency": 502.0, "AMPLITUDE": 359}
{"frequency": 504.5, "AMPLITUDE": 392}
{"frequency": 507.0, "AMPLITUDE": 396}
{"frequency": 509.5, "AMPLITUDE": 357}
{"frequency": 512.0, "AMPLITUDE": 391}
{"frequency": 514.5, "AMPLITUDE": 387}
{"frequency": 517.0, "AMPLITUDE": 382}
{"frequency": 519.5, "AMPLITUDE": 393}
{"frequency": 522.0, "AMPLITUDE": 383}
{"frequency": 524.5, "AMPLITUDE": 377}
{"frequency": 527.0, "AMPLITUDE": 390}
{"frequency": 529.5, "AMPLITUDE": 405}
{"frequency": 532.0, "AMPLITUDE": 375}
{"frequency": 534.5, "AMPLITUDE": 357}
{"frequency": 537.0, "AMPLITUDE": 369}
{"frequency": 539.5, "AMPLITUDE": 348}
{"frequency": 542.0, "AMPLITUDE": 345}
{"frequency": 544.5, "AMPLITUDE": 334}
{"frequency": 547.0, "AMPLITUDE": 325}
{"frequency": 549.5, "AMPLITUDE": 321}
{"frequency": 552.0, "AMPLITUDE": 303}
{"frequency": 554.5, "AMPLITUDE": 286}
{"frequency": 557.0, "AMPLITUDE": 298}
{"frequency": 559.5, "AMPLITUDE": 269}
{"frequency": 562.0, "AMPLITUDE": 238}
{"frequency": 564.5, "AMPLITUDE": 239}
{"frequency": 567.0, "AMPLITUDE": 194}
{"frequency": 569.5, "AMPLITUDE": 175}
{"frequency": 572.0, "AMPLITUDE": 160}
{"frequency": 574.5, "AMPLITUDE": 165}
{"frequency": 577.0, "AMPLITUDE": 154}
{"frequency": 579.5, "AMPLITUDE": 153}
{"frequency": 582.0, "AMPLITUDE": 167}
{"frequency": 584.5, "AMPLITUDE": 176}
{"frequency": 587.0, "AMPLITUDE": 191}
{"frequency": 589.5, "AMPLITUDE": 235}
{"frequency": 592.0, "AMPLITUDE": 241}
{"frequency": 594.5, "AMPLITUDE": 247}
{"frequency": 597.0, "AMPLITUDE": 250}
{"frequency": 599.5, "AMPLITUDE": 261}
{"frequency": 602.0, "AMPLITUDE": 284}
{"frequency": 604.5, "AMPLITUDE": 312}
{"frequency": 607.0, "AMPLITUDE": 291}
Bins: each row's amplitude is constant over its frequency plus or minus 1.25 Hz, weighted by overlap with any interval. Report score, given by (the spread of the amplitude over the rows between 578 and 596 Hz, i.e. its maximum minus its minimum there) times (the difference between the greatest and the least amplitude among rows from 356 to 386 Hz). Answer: 14476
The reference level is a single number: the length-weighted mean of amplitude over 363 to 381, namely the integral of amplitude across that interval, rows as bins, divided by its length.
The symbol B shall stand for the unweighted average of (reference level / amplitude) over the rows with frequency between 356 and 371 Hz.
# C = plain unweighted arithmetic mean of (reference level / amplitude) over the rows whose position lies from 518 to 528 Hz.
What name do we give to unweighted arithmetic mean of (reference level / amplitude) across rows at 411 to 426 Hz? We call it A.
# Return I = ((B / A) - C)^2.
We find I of 0.08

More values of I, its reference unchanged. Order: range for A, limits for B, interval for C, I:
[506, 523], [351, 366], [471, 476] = 0.09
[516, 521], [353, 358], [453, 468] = 0.05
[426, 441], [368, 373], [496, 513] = 0.09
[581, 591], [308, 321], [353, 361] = 0.11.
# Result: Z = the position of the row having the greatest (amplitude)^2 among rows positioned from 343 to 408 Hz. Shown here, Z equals 399.5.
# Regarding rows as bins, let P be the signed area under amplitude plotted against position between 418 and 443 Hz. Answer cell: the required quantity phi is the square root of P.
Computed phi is 98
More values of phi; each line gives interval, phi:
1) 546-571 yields 81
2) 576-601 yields 72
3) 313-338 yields 95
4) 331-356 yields 95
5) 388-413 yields 98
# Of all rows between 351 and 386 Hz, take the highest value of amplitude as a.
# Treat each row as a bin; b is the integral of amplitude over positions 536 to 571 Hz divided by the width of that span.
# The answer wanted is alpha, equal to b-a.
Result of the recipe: -103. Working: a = 390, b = 287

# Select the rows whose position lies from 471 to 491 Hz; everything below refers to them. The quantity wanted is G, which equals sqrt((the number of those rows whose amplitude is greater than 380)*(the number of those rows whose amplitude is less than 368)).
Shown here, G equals 2.6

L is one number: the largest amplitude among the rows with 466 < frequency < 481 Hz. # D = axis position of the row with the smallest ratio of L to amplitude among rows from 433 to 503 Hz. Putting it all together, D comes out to 477.0 Hz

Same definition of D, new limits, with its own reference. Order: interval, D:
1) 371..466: 439.5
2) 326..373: 329.5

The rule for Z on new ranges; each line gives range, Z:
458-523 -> 477.0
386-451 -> 439.5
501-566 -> 529.5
